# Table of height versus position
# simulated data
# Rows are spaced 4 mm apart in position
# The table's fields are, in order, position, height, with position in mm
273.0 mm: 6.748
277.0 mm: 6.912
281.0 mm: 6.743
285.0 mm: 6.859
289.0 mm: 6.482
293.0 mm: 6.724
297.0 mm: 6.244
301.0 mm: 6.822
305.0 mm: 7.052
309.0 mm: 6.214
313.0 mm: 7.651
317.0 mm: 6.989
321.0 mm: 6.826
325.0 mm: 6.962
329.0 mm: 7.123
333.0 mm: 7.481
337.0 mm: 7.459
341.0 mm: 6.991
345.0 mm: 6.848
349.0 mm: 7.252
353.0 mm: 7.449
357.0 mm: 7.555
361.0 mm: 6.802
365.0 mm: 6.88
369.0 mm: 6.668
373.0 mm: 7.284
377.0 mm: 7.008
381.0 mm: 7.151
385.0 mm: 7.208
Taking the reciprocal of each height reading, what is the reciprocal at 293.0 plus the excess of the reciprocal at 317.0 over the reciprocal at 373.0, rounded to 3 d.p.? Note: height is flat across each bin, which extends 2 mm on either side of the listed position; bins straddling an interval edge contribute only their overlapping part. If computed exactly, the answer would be 0.155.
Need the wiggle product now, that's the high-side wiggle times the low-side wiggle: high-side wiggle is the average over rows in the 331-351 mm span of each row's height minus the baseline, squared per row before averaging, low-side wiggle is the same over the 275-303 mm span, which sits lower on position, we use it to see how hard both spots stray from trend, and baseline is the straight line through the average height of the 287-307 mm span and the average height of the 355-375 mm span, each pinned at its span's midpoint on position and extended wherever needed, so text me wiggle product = 0.010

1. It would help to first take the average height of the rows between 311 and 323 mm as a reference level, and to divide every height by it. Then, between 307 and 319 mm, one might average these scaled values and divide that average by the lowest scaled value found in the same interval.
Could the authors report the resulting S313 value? 1.12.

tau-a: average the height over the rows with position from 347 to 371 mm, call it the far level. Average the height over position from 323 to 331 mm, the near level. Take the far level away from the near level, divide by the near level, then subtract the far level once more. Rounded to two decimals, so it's -7.11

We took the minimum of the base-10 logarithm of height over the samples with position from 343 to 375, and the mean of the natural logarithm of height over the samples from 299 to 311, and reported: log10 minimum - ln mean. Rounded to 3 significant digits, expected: -1.08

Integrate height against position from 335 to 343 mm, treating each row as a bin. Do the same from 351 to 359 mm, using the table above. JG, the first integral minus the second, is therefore -2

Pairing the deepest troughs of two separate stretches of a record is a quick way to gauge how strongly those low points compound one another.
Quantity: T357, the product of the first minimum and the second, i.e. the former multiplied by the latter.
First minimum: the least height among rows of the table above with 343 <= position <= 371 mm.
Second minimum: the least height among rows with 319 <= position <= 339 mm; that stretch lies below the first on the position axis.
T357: 45.5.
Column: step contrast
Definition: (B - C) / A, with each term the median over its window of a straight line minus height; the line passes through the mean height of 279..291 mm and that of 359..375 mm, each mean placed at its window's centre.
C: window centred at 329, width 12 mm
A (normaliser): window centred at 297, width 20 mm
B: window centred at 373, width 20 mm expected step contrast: -28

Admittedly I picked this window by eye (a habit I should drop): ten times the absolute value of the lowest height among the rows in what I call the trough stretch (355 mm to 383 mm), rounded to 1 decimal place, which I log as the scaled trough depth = 66.7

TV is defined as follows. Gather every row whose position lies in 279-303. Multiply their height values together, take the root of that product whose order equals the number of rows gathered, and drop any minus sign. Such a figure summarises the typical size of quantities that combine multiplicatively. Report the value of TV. 6.6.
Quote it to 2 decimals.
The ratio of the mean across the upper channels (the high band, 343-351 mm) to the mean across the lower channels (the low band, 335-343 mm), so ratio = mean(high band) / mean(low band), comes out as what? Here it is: 0.98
